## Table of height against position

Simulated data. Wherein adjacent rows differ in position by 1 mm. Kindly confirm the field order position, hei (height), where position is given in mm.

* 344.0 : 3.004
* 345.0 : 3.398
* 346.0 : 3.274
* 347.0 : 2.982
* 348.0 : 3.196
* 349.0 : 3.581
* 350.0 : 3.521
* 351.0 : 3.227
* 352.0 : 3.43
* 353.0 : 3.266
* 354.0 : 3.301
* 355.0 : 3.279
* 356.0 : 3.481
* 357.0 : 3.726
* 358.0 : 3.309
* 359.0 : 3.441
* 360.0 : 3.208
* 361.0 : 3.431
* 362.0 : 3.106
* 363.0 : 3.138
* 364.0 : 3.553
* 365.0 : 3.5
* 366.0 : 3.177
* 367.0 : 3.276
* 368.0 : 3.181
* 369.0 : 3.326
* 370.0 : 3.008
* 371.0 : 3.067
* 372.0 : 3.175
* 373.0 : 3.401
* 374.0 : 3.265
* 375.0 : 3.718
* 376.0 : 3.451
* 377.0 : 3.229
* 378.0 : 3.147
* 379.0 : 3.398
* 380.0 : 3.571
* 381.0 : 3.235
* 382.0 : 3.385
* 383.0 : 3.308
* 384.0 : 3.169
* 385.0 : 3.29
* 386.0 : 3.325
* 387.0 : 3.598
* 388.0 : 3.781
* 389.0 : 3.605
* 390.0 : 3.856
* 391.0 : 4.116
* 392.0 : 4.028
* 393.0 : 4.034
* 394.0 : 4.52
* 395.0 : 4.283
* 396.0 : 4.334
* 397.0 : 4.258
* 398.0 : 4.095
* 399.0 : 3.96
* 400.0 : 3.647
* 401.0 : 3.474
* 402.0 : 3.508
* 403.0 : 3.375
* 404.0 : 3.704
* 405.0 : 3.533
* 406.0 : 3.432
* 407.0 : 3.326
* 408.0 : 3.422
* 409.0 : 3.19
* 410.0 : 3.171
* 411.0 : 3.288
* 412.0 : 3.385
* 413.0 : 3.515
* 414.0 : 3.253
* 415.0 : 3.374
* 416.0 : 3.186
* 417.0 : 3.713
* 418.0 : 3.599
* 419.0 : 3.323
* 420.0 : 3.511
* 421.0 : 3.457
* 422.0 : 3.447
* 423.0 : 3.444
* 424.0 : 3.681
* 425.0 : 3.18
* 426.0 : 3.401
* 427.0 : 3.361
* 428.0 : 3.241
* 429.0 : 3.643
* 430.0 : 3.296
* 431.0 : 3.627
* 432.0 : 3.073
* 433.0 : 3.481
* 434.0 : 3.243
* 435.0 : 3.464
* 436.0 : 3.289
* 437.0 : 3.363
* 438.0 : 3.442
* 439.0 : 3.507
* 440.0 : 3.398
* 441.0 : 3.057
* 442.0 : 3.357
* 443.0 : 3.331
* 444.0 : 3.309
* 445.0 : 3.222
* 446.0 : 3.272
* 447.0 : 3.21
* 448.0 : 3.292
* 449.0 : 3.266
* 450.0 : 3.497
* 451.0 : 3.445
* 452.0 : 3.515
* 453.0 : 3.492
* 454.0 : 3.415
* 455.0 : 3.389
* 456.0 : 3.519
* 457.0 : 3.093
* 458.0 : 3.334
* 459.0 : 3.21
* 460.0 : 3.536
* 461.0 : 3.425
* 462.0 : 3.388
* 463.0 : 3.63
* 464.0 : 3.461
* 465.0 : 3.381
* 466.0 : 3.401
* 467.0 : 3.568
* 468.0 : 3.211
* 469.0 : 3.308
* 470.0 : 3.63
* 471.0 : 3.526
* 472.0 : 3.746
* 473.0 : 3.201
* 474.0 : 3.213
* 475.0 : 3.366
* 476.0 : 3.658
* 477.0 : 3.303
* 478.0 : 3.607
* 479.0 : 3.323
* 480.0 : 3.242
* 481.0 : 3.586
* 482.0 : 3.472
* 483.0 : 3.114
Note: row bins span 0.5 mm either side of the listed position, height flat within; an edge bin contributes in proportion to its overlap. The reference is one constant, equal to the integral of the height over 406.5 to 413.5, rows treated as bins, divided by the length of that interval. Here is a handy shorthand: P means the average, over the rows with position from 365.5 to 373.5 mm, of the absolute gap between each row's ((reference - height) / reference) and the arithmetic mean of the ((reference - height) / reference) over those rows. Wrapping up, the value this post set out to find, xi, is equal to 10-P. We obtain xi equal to 9.97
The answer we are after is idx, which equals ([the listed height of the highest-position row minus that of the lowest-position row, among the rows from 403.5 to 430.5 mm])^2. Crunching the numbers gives 0.17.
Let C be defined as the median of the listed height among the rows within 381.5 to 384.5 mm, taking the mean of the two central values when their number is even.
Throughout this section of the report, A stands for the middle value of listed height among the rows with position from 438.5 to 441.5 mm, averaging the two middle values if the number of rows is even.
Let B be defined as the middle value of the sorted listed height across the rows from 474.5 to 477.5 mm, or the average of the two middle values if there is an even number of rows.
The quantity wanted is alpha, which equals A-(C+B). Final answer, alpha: -3.28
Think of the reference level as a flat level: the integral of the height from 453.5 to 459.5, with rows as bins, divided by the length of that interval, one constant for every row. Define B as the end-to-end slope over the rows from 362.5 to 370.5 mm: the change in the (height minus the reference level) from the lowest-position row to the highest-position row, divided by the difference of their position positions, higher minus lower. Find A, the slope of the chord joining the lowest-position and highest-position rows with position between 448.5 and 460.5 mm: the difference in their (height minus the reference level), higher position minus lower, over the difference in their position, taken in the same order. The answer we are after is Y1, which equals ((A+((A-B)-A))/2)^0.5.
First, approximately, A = 0.025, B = -0.019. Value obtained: 0.15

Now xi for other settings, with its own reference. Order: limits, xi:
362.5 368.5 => 9.96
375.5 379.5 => 9.96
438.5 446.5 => 9.97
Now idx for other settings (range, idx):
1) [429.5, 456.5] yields 0.05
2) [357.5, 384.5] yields 0.02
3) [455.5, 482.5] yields 0.00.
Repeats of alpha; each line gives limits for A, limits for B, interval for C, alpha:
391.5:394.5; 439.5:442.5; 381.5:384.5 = -2.63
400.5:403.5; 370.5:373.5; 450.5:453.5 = -3.19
